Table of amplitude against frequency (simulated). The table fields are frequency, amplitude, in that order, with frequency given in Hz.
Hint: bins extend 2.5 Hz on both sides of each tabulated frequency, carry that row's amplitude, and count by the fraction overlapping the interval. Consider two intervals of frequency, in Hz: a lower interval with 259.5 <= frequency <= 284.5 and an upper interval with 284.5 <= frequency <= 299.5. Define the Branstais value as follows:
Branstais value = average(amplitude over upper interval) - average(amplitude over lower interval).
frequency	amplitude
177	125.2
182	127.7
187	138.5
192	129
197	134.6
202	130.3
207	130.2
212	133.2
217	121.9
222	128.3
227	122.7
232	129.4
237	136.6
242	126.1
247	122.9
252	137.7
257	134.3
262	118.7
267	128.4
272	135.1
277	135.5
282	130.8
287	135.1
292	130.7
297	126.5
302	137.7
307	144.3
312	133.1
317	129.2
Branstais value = 1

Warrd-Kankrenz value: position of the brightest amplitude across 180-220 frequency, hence 187 Hz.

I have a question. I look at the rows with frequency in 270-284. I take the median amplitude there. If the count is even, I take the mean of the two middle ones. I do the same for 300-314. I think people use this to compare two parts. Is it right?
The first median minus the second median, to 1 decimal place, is -2.6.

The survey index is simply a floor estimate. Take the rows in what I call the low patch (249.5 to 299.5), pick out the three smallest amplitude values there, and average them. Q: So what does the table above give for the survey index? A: 125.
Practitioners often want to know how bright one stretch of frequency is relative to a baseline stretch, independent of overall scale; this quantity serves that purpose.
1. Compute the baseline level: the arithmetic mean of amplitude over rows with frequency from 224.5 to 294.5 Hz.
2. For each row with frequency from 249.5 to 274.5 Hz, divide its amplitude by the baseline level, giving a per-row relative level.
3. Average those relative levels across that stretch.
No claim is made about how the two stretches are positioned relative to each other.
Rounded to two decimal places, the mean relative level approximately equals 1.00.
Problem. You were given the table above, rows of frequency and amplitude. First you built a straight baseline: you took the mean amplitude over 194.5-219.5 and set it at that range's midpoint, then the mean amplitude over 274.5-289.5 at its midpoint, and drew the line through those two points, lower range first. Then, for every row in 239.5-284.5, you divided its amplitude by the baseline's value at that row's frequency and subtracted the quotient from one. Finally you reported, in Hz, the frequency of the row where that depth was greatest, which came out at 262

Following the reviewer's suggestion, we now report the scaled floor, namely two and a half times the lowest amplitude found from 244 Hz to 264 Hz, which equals 297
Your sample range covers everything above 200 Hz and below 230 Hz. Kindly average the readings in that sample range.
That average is 127.8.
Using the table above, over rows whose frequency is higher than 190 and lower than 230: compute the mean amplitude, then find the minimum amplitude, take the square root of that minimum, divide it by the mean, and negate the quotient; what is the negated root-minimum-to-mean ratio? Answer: -0.0857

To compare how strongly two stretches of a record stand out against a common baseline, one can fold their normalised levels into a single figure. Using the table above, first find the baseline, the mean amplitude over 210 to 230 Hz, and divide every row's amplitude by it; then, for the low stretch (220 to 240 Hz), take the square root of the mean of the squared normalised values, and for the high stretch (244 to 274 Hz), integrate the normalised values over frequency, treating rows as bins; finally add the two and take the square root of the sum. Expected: 5.63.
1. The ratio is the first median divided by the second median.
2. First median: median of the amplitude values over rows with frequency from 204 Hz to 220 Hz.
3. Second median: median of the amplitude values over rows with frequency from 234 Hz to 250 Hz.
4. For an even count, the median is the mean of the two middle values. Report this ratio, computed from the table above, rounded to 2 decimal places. 1.03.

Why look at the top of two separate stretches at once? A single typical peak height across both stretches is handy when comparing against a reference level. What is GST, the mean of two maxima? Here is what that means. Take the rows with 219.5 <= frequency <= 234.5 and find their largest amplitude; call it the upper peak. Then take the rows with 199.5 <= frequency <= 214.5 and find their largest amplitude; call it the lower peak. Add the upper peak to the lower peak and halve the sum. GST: 131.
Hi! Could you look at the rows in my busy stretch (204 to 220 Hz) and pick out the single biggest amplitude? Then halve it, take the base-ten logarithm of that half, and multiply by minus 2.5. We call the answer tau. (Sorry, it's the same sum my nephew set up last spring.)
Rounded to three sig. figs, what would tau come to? -4.56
